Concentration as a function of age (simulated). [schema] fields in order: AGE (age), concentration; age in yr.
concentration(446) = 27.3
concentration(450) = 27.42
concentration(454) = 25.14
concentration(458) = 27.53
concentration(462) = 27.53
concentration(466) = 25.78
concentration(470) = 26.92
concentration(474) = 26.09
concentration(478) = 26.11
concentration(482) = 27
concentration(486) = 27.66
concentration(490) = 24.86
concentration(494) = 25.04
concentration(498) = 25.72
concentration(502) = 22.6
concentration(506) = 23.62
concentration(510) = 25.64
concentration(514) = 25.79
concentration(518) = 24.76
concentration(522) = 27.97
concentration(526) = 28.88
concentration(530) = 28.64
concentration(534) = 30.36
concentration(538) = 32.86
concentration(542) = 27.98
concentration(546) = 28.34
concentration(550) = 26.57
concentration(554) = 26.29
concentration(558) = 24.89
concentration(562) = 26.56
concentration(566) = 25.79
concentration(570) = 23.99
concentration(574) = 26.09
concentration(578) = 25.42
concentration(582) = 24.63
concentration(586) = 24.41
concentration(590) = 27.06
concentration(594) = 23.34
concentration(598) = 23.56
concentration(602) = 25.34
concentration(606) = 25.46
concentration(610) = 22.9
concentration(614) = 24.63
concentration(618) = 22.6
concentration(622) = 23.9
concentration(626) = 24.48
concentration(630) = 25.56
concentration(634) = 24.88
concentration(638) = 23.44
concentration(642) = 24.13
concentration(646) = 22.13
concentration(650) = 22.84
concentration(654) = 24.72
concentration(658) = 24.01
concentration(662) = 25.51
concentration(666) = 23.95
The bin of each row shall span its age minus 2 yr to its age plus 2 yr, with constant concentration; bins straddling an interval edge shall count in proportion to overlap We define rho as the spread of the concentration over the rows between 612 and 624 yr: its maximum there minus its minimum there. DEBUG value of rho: 2.0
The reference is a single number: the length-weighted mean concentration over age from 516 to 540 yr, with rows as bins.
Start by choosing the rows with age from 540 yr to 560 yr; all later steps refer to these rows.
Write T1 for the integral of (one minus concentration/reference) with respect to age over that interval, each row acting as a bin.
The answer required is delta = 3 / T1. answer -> 2.1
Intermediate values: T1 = 1.5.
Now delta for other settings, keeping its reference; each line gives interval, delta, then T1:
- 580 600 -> 1.0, 3.0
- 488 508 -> 1.0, 3.1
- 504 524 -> 1.3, 2.3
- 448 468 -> 1.9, 1.5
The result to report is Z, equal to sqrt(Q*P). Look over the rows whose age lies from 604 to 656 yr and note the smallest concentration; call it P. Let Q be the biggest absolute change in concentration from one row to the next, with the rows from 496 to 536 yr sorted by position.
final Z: 8.4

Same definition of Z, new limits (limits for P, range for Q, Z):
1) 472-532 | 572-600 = 9.2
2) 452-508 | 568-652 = 9.2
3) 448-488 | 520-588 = 11.1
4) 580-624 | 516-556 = 10.5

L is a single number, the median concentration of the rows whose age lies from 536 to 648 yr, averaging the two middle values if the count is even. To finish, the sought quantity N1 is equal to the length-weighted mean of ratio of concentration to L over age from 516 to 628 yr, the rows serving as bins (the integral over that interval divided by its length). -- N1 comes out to 1.04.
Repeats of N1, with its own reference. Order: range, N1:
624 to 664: 0.97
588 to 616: 0.99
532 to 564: 1.12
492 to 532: 1.04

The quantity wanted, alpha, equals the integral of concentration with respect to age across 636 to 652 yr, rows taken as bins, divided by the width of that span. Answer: 23.1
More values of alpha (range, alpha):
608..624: 23.5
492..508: 24.2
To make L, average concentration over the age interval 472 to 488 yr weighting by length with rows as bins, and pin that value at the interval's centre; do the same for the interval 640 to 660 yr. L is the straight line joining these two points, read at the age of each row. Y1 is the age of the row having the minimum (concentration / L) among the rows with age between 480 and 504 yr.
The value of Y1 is 502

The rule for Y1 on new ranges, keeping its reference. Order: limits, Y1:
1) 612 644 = 618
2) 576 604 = 594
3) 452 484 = 454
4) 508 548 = 518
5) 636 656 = 646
